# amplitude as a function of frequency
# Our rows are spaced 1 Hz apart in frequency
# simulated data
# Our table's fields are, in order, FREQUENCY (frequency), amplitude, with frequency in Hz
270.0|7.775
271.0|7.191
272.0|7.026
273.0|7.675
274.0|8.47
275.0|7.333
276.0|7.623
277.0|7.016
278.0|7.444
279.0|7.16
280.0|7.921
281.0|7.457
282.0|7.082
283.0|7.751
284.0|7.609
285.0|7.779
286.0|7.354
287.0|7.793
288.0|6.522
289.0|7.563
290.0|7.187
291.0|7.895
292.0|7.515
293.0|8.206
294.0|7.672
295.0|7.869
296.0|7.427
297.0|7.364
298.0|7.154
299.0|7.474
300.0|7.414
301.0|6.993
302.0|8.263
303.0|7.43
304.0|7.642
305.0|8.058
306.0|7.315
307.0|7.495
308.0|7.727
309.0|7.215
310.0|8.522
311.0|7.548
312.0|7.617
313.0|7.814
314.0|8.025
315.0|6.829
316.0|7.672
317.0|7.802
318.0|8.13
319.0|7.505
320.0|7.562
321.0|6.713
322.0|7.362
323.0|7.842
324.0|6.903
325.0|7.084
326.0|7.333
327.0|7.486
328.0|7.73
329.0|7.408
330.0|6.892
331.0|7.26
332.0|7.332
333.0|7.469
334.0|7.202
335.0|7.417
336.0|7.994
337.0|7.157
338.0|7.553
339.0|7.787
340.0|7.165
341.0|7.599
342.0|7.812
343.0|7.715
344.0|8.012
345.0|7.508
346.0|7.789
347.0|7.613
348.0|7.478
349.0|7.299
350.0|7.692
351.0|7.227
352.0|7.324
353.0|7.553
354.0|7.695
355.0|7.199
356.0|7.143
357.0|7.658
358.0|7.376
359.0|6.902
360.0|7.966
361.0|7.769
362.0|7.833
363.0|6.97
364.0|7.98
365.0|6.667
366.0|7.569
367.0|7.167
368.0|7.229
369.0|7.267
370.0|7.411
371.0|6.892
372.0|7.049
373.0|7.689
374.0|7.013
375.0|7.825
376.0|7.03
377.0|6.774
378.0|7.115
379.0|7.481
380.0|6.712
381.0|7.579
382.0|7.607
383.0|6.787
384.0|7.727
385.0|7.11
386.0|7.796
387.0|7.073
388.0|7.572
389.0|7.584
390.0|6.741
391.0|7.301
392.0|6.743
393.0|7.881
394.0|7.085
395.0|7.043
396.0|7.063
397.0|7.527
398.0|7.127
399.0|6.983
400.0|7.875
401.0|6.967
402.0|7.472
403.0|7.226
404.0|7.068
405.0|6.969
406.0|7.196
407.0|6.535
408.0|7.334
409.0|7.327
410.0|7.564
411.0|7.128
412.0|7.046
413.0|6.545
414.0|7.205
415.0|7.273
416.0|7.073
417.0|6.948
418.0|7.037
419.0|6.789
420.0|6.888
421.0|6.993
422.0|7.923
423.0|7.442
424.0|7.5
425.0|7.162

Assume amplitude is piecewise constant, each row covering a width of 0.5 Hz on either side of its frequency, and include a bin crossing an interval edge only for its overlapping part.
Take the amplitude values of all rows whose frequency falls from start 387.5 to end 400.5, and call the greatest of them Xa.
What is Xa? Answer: 7.881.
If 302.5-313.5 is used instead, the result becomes 8.522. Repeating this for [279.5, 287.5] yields 7.921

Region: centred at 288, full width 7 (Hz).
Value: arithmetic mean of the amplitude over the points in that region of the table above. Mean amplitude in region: 7.44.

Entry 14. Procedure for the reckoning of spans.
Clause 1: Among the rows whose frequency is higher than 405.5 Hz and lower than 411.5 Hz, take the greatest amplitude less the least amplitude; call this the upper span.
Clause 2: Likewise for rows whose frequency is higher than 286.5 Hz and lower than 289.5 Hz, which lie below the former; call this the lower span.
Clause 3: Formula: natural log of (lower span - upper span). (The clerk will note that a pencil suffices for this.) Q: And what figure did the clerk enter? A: -1.4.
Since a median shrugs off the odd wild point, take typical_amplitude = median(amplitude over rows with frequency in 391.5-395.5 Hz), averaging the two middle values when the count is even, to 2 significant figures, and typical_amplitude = 7.1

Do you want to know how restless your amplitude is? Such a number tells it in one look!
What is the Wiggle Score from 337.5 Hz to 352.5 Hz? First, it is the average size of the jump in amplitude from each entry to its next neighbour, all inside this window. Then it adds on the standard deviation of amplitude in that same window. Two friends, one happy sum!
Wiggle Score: 0.5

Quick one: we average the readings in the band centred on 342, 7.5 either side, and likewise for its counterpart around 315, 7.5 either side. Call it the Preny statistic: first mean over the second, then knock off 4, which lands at -3.00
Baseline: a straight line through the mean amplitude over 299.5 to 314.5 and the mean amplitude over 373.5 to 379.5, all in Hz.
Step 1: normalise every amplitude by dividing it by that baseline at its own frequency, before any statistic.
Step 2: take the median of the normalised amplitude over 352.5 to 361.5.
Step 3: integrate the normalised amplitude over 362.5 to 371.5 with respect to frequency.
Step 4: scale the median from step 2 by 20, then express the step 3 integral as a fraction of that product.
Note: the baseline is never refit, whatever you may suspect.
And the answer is 0.437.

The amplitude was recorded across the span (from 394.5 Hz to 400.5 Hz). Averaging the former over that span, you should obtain 7.3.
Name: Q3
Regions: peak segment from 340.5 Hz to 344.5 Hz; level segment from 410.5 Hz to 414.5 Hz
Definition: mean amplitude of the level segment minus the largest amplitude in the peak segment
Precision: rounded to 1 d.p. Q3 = -1.0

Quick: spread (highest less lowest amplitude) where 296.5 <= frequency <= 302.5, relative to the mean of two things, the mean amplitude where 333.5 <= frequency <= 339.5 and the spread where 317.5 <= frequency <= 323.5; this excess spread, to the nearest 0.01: -3.20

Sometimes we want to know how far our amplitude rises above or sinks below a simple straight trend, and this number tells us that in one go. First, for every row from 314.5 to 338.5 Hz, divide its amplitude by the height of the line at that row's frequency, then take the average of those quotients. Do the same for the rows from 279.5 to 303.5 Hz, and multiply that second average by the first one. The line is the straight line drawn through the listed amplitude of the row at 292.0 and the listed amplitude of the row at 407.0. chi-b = 1.03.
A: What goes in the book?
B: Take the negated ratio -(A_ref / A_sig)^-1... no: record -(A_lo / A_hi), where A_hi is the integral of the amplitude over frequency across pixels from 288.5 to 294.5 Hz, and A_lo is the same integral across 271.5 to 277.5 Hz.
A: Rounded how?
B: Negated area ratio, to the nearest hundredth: -0.98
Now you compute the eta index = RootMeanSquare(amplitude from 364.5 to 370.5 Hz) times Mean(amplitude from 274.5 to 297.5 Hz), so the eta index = 54.2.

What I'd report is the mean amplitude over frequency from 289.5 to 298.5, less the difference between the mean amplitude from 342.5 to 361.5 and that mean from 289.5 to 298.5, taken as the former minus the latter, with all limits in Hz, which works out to 7.7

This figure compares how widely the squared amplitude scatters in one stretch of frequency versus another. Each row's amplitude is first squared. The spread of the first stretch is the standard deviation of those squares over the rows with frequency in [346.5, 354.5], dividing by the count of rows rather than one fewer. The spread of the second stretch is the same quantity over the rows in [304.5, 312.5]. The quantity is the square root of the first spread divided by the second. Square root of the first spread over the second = 0.64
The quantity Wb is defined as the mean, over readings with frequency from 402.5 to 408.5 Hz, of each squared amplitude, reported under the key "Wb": 50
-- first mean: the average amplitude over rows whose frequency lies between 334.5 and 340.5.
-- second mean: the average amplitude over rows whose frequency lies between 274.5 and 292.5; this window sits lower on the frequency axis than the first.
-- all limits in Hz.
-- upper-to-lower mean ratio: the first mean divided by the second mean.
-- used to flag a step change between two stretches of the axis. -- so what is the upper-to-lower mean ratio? 1.01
